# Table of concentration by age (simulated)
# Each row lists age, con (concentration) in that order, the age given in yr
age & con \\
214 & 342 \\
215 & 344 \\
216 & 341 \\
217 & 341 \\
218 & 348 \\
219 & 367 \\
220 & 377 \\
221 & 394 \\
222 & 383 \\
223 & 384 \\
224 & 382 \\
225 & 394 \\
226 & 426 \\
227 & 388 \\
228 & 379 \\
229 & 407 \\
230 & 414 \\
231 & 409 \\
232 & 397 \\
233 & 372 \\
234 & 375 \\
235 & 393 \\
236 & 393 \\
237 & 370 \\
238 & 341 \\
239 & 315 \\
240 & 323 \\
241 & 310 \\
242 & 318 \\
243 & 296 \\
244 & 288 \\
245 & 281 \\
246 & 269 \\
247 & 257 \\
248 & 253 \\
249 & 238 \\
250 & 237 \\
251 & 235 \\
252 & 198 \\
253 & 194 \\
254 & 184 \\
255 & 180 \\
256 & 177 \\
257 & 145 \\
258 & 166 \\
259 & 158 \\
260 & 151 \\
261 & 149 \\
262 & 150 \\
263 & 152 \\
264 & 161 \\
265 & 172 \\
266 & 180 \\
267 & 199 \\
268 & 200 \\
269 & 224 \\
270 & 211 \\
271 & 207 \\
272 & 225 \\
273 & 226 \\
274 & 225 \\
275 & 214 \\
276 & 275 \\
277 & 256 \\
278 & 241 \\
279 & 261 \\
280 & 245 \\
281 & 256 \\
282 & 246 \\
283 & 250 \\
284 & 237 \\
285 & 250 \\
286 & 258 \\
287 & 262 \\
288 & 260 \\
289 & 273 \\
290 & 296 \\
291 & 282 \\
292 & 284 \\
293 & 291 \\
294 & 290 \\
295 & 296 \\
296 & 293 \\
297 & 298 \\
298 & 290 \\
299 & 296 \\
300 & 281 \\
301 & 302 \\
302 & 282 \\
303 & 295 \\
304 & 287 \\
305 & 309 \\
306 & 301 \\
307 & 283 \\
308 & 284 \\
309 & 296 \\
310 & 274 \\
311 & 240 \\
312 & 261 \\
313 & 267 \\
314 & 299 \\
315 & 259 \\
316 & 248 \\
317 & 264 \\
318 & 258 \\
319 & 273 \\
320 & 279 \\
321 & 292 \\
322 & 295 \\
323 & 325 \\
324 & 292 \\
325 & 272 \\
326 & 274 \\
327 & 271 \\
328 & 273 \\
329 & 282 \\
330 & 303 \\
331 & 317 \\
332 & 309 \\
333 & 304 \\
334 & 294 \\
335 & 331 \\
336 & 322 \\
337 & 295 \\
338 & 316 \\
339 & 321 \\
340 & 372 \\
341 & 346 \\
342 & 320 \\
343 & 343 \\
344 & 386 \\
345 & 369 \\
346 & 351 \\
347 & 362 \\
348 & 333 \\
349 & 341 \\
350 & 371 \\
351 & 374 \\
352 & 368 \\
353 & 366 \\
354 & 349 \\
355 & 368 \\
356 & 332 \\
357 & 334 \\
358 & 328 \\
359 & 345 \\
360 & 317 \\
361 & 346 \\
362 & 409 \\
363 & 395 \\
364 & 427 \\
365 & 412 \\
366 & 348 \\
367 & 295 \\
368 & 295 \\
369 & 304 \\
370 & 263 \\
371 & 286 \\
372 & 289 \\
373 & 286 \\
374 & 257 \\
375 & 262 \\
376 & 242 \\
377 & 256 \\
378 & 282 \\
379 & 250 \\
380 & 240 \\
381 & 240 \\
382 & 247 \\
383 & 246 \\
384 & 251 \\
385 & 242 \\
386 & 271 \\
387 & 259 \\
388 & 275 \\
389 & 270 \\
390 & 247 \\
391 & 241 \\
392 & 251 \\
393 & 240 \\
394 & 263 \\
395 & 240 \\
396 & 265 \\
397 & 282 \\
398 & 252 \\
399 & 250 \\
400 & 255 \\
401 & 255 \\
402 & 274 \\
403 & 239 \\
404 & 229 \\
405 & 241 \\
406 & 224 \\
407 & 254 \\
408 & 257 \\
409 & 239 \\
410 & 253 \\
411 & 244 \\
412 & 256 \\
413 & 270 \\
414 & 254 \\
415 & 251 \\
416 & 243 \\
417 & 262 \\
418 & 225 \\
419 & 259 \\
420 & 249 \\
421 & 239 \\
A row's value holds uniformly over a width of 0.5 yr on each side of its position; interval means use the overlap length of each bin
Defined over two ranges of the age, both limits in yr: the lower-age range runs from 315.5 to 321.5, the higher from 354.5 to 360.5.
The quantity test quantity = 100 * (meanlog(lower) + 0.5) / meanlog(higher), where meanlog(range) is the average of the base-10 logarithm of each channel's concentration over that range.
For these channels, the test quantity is 116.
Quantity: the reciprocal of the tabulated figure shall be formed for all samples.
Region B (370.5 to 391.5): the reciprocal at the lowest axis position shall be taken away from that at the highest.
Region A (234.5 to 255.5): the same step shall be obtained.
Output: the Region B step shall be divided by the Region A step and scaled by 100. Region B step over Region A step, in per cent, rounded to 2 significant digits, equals 22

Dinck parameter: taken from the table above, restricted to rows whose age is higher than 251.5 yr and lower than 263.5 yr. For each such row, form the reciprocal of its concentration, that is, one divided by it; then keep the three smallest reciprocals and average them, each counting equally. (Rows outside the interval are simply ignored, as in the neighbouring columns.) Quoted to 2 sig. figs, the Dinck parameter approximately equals 0.0052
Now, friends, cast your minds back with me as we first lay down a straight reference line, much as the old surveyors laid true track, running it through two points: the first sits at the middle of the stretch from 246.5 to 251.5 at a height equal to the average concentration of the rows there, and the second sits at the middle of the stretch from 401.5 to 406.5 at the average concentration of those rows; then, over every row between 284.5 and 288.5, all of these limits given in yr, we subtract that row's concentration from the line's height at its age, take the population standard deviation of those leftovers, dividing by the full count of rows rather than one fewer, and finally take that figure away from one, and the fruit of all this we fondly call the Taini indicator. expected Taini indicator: -4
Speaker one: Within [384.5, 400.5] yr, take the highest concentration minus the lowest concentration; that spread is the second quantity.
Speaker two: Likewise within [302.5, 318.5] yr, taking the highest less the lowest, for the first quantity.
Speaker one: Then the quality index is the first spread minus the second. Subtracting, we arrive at 27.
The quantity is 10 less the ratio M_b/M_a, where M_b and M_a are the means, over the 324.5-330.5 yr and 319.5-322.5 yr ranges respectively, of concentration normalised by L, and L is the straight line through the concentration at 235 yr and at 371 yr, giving 9.02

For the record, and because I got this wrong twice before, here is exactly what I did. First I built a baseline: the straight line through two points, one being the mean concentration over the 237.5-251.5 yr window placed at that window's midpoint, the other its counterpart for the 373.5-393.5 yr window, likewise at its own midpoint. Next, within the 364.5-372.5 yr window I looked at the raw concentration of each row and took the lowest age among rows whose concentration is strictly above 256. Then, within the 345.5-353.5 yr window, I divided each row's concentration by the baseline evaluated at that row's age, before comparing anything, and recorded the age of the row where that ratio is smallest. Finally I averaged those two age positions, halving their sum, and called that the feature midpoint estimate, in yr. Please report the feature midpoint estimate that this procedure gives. 356.5 yr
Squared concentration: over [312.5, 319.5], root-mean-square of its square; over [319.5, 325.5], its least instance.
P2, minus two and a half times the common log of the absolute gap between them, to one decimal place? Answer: -8.3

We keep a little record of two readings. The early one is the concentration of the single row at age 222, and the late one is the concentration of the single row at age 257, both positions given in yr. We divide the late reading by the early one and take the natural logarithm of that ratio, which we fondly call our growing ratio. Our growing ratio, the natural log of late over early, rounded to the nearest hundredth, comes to -0.97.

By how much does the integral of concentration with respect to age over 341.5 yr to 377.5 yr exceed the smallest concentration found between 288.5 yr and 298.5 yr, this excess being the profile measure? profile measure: 11756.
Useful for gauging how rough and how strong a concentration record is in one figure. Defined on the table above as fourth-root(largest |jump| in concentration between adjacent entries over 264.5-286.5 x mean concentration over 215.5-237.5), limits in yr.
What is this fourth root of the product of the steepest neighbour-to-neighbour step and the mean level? 12.4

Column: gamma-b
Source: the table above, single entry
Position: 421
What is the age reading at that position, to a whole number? 239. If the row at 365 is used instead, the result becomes 412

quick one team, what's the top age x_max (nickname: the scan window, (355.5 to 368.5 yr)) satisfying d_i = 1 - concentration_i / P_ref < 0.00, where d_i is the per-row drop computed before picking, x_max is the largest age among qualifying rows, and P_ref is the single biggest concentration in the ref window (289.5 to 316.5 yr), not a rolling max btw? 366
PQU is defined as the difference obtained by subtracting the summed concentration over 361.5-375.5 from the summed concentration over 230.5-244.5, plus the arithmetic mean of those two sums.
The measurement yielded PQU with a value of 5086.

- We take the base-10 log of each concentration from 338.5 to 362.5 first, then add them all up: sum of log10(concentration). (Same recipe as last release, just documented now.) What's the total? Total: 61.1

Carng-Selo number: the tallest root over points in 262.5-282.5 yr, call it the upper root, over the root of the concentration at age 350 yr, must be 0.86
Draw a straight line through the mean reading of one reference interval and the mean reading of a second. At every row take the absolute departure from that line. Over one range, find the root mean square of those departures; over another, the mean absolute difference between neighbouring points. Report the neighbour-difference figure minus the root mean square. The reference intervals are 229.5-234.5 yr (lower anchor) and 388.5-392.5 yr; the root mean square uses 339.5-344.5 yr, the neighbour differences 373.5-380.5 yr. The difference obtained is -52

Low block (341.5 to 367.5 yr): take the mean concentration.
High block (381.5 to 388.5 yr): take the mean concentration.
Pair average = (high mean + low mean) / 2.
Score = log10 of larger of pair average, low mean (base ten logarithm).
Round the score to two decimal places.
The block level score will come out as 2.55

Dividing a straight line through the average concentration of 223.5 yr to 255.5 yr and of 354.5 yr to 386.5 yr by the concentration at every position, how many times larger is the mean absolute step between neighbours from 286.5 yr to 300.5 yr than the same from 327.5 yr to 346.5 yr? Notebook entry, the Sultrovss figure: 0.5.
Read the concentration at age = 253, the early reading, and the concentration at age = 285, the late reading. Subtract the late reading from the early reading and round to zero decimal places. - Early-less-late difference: -56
